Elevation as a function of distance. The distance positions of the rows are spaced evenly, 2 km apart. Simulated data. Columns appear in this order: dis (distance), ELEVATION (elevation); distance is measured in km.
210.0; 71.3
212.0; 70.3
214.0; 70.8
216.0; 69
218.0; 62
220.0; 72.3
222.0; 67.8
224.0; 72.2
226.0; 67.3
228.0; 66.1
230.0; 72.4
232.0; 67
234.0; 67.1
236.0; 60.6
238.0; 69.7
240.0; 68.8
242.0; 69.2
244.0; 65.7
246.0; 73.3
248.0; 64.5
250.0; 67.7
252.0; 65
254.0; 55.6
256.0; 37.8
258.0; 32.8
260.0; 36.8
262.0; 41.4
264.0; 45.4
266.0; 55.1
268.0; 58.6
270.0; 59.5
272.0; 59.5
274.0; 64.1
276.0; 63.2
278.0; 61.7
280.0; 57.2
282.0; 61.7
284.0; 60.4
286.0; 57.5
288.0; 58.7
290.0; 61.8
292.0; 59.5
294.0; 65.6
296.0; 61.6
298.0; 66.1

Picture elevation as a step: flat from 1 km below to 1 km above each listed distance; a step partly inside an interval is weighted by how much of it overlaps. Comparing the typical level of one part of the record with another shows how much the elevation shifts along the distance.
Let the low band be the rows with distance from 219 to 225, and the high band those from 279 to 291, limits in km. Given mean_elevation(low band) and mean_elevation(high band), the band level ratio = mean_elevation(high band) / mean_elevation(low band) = 0.84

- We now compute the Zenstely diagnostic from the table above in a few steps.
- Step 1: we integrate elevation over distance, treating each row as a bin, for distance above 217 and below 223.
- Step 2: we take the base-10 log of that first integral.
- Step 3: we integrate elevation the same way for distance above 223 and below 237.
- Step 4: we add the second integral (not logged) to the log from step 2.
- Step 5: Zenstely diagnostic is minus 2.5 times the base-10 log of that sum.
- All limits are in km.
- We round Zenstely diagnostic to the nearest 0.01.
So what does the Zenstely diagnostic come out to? -7.44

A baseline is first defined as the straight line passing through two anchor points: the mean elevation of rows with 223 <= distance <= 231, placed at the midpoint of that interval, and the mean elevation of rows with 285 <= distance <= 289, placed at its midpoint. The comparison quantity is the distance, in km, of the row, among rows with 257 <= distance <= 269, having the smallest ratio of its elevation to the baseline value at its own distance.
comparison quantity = 258.0 km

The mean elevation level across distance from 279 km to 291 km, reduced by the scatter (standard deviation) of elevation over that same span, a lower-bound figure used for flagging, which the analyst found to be 58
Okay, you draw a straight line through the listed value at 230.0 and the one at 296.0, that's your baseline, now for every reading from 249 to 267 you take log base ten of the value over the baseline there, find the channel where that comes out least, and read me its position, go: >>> 258.0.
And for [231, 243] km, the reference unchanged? 236.0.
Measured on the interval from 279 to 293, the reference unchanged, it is 280.0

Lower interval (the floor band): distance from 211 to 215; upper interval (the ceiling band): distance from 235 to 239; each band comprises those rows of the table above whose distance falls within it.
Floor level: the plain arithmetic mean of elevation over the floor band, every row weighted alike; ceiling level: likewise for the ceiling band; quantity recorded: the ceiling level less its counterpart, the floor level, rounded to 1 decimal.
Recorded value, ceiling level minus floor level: -5.4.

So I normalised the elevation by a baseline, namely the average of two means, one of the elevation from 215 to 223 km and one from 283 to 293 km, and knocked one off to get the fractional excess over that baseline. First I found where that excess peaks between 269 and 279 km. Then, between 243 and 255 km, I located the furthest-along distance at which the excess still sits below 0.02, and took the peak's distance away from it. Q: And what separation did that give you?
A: -20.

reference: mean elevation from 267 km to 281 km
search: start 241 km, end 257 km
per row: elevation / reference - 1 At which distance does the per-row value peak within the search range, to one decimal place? 246.0 km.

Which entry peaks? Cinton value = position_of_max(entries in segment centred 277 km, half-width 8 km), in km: 274.0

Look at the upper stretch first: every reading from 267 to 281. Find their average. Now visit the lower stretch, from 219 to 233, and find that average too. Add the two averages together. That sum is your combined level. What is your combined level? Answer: 130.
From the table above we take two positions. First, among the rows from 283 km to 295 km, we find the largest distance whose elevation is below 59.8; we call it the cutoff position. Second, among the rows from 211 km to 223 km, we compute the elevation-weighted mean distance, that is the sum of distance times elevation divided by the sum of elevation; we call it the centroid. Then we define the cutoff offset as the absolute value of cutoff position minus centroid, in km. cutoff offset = 75.0 km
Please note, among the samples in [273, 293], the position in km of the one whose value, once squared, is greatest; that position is 274.0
